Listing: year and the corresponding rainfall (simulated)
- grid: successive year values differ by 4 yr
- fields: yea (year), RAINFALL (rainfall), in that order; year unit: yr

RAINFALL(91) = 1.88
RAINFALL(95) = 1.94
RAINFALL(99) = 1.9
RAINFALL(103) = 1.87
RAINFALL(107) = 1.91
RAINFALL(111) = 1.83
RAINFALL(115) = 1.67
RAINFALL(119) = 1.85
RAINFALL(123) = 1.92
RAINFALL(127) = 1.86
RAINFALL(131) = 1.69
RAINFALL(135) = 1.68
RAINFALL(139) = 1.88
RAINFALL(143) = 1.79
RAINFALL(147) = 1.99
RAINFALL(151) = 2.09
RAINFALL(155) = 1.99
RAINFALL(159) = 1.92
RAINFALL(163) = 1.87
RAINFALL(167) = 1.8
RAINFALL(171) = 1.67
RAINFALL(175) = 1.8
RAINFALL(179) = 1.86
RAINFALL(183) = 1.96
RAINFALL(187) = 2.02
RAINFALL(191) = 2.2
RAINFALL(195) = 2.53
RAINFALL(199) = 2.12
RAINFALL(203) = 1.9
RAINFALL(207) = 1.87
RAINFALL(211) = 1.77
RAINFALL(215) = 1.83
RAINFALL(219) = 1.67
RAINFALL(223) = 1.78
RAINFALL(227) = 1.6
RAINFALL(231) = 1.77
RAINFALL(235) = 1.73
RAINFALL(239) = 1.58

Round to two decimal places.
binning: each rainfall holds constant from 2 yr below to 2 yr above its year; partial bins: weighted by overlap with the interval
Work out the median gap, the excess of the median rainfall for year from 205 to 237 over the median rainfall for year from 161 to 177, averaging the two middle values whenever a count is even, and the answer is -0.03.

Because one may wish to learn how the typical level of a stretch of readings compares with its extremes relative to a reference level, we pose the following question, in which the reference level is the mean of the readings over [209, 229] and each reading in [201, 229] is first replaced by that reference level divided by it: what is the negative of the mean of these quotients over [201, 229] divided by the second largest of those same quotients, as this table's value -0.94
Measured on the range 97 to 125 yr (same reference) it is -0.99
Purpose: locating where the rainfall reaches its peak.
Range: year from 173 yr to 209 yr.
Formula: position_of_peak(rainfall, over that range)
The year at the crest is 195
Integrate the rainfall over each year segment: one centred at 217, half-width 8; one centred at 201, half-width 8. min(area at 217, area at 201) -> 28.2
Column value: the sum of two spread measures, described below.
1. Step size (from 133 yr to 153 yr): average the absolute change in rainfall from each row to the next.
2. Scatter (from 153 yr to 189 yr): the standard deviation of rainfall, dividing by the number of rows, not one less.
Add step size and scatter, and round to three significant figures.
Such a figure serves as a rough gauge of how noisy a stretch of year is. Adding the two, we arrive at 0.251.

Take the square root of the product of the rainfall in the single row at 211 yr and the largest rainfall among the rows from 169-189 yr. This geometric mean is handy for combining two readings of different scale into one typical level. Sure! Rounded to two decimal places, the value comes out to 1.89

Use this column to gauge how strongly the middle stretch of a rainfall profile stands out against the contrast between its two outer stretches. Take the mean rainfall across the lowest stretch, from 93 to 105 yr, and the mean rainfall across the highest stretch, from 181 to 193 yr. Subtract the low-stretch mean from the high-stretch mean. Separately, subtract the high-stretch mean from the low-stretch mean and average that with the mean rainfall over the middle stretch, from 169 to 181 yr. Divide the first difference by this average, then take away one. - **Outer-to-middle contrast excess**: -0.81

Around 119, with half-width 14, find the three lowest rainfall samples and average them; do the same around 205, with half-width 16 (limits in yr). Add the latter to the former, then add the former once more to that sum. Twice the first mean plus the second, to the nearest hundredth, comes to 5.22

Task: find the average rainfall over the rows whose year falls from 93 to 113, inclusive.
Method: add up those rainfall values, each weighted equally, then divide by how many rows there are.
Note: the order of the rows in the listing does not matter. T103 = 1.89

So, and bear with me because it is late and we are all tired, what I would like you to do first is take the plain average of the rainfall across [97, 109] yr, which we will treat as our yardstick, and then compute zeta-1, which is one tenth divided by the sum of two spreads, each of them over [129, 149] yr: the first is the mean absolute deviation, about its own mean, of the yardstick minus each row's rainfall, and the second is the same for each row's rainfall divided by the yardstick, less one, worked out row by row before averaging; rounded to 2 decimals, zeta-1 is 0.63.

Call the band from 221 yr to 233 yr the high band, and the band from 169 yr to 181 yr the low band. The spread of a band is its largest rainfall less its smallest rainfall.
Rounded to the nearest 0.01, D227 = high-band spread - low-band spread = -0.01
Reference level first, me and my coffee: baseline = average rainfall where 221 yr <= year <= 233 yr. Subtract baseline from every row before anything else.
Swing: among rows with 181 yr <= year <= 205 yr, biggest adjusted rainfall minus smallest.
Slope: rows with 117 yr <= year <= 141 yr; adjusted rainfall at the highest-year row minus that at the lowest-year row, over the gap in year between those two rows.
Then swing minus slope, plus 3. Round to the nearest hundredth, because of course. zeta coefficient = 3.63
